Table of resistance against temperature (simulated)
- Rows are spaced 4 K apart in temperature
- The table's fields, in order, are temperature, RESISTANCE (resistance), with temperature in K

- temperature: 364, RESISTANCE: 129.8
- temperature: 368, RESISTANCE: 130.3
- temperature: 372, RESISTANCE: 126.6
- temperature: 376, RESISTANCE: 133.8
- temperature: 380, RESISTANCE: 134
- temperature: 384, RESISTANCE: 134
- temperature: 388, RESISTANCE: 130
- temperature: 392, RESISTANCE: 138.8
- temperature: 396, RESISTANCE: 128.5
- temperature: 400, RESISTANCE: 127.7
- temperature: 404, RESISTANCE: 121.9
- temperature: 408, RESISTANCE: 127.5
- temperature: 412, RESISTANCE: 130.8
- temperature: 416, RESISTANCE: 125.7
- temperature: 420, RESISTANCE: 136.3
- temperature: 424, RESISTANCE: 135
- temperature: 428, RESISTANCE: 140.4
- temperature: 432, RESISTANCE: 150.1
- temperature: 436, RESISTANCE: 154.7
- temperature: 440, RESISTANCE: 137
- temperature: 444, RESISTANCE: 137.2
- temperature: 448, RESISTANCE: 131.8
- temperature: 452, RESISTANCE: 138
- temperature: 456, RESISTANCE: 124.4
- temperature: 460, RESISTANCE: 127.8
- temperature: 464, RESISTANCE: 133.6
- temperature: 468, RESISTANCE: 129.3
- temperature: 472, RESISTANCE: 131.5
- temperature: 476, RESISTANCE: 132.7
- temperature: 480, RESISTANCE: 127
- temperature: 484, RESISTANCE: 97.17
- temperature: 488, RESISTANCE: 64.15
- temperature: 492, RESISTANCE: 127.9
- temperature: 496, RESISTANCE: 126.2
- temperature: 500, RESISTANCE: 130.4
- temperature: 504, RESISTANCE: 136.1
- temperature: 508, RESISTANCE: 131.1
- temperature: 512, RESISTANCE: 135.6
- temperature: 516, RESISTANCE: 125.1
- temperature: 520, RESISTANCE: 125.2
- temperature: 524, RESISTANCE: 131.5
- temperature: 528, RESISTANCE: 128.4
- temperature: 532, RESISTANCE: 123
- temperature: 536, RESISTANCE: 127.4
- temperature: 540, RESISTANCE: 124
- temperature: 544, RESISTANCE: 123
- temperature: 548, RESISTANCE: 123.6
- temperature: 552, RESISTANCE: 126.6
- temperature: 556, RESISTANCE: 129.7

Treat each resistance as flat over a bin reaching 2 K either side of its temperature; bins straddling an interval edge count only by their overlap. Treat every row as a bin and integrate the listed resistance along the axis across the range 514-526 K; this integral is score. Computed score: 1527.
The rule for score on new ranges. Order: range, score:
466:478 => 1574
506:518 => 1567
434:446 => 1716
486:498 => 1273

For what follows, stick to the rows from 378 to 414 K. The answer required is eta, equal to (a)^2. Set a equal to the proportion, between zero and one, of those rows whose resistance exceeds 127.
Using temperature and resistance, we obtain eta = 0.79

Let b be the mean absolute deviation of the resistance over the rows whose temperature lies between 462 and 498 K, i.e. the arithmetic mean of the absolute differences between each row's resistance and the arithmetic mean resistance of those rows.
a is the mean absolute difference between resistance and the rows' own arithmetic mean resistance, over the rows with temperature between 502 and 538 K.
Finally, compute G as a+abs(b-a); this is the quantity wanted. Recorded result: 17.0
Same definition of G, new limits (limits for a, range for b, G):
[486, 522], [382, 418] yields 22.4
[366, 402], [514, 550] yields 4.2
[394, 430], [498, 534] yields 5.5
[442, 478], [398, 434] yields 6.8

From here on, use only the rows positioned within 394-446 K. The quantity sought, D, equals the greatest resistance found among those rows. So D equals 154.7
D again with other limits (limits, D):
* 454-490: 133.6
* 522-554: 131.5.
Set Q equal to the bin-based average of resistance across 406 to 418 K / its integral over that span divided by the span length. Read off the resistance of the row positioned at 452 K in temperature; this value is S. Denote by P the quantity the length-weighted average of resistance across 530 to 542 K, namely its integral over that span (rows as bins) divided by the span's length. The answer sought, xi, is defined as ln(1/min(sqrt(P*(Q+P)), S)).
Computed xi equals -4.93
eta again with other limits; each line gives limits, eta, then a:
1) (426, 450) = 1.00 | 1.00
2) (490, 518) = 0.51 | 0.71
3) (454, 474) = 0.64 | 0.80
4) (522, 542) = 0.36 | 0.60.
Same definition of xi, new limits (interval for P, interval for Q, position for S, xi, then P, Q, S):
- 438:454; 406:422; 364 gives -4.87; 136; 130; 129.8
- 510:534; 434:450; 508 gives -4.88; 128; 140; 131.1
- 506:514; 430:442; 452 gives -4.93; 133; 147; 138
